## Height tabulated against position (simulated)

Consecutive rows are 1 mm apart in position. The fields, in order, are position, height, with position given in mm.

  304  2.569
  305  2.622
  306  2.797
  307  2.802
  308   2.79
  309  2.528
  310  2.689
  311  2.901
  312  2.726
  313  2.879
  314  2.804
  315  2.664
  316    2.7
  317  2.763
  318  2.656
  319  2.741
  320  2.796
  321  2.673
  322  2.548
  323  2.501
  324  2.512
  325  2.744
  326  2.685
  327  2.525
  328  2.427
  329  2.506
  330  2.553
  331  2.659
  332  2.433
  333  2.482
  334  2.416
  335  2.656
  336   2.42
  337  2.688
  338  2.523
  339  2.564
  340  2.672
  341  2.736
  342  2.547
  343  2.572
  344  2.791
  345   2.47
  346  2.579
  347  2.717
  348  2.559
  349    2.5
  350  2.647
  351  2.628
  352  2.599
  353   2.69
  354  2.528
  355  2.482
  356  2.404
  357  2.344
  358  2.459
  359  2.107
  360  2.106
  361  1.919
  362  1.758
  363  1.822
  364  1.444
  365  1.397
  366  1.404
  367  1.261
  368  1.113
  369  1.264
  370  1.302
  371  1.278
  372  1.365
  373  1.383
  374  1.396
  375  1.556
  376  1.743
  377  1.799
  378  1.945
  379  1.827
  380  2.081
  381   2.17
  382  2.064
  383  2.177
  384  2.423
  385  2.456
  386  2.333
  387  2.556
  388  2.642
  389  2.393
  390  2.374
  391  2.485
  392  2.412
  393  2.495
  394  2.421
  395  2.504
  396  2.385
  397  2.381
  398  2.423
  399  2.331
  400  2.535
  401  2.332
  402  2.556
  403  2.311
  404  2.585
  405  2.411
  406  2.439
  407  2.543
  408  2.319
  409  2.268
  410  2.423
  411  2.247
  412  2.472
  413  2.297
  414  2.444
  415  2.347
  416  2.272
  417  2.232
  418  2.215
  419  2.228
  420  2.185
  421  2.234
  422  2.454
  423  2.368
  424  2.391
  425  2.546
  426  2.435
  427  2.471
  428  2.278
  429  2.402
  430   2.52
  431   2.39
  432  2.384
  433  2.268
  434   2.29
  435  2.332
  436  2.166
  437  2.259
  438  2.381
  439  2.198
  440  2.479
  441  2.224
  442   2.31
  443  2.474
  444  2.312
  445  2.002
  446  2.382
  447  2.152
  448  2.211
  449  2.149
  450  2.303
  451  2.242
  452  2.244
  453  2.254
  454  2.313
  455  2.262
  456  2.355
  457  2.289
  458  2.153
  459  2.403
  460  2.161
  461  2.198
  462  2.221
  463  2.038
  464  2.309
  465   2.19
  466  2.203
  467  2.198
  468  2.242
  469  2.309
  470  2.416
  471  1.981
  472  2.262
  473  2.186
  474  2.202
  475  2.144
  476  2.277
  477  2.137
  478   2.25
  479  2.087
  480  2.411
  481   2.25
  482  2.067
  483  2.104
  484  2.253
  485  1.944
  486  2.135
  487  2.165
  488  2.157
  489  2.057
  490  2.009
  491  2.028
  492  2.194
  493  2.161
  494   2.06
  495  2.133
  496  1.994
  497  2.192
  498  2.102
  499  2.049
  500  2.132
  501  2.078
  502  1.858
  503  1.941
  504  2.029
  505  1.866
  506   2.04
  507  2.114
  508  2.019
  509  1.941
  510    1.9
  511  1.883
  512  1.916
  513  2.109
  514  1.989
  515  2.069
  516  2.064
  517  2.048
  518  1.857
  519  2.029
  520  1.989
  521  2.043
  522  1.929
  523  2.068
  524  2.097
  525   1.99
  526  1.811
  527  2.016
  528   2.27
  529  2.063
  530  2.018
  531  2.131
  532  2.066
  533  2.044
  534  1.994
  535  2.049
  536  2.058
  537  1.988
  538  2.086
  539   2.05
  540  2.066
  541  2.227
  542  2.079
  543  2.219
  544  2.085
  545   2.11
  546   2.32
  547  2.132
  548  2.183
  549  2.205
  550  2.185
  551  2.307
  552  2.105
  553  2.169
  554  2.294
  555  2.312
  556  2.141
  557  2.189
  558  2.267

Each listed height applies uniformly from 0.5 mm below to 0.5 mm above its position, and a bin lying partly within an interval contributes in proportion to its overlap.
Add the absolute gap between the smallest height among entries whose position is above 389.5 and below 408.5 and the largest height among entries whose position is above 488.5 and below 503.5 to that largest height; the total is 2.3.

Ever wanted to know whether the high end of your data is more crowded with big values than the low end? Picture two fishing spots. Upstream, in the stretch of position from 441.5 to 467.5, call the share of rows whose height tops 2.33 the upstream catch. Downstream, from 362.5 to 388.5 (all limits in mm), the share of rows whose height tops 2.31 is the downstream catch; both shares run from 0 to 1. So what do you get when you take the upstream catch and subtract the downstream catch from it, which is 0.0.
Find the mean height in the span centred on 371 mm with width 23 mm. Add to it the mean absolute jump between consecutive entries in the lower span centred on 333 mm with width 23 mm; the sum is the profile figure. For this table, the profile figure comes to 1.75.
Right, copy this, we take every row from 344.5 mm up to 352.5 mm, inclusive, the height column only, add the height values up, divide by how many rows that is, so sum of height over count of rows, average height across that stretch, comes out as 2.6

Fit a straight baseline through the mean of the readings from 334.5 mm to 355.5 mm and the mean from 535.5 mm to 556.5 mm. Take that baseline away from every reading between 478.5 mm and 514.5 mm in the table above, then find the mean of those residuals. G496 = -0.20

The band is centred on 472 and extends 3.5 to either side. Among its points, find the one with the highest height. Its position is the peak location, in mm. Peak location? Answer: 470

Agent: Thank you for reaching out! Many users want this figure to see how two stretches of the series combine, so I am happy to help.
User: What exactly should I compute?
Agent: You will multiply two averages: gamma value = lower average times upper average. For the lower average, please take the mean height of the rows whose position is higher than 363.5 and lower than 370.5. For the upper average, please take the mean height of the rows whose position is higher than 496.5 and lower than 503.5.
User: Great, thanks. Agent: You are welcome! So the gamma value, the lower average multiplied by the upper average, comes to 2.7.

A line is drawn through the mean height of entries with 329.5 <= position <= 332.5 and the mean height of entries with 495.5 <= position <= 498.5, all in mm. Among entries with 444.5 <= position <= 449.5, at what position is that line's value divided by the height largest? 445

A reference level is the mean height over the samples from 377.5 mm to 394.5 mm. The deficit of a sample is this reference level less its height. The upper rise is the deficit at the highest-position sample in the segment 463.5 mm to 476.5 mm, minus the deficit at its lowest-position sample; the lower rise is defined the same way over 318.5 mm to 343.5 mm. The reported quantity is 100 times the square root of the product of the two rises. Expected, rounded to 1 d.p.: 7.4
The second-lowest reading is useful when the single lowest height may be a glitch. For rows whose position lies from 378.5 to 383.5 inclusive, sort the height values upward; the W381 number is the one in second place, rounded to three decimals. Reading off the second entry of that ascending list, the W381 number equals 2.064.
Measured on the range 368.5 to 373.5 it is 1.278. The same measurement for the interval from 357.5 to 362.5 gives 1.919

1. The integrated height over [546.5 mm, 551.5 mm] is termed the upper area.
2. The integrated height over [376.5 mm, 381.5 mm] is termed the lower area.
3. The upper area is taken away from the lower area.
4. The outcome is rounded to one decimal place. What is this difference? -1.2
